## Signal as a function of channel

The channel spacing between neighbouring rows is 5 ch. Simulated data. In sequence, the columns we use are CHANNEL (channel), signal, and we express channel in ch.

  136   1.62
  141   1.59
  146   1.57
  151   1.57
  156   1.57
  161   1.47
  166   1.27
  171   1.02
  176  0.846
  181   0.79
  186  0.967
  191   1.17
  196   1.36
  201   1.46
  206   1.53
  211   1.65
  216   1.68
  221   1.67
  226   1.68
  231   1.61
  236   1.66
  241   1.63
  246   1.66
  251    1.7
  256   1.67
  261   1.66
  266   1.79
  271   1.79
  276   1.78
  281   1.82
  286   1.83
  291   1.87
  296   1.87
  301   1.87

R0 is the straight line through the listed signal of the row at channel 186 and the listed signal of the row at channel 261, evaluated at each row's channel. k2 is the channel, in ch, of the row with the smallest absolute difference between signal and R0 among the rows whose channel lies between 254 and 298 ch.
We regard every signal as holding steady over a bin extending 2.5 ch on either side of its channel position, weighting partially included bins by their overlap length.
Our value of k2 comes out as 261 ch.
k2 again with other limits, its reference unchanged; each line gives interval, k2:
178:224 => 186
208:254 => 251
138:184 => 176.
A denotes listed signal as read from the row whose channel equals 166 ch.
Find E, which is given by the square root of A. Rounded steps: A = 1.27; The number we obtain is 1.13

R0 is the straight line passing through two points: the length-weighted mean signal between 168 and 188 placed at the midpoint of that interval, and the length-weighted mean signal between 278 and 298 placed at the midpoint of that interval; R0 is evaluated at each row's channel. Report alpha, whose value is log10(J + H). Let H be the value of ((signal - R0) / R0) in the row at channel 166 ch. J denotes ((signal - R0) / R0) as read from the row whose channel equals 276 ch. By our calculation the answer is -0.2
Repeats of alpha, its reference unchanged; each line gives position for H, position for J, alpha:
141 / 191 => 0.3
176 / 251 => -1.3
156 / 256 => 0.1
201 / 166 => -0.1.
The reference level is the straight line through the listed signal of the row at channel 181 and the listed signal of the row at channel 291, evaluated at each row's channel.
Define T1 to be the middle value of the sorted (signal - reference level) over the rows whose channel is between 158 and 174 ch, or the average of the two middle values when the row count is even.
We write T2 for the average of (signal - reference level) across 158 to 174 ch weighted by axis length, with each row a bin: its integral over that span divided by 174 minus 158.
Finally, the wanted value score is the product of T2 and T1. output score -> 0.38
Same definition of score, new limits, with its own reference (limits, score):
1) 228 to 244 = 0.10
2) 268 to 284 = 0.00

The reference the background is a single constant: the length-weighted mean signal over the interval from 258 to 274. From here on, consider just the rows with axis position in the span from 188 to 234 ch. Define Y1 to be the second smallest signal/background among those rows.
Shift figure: 0.78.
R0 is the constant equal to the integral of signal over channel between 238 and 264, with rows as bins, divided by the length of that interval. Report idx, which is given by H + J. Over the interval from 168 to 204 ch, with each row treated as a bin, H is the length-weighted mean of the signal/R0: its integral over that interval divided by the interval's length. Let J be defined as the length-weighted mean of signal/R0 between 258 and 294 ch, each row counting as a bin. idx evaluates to 1.73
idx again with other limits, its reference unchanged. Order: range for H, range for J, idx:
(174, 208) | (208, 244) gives 1.69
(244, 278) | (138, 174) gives 1.89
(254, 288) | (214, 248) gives 2.05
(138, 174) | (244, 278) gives 1.89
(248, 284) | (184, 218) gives 1.89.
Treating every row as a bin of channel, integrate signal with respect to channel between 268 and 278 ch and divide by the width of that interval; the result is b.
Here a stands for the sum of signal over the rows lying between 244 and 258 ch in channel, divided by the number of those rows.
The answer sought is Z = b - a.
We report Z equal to 0.1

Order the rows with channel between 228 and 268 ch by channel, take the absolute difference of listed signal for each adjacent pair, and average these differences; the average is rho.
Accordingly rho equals 0.05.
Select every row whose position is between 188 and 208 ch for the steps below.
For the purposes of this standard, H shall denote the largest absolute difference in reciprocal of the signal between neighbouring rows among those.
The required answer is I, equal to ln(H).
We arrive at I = -2.1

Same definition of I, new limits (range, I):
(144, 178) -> -1.6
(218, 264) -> -3.7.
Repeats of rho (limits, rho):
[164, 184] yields 0.16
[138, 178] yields 0.11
